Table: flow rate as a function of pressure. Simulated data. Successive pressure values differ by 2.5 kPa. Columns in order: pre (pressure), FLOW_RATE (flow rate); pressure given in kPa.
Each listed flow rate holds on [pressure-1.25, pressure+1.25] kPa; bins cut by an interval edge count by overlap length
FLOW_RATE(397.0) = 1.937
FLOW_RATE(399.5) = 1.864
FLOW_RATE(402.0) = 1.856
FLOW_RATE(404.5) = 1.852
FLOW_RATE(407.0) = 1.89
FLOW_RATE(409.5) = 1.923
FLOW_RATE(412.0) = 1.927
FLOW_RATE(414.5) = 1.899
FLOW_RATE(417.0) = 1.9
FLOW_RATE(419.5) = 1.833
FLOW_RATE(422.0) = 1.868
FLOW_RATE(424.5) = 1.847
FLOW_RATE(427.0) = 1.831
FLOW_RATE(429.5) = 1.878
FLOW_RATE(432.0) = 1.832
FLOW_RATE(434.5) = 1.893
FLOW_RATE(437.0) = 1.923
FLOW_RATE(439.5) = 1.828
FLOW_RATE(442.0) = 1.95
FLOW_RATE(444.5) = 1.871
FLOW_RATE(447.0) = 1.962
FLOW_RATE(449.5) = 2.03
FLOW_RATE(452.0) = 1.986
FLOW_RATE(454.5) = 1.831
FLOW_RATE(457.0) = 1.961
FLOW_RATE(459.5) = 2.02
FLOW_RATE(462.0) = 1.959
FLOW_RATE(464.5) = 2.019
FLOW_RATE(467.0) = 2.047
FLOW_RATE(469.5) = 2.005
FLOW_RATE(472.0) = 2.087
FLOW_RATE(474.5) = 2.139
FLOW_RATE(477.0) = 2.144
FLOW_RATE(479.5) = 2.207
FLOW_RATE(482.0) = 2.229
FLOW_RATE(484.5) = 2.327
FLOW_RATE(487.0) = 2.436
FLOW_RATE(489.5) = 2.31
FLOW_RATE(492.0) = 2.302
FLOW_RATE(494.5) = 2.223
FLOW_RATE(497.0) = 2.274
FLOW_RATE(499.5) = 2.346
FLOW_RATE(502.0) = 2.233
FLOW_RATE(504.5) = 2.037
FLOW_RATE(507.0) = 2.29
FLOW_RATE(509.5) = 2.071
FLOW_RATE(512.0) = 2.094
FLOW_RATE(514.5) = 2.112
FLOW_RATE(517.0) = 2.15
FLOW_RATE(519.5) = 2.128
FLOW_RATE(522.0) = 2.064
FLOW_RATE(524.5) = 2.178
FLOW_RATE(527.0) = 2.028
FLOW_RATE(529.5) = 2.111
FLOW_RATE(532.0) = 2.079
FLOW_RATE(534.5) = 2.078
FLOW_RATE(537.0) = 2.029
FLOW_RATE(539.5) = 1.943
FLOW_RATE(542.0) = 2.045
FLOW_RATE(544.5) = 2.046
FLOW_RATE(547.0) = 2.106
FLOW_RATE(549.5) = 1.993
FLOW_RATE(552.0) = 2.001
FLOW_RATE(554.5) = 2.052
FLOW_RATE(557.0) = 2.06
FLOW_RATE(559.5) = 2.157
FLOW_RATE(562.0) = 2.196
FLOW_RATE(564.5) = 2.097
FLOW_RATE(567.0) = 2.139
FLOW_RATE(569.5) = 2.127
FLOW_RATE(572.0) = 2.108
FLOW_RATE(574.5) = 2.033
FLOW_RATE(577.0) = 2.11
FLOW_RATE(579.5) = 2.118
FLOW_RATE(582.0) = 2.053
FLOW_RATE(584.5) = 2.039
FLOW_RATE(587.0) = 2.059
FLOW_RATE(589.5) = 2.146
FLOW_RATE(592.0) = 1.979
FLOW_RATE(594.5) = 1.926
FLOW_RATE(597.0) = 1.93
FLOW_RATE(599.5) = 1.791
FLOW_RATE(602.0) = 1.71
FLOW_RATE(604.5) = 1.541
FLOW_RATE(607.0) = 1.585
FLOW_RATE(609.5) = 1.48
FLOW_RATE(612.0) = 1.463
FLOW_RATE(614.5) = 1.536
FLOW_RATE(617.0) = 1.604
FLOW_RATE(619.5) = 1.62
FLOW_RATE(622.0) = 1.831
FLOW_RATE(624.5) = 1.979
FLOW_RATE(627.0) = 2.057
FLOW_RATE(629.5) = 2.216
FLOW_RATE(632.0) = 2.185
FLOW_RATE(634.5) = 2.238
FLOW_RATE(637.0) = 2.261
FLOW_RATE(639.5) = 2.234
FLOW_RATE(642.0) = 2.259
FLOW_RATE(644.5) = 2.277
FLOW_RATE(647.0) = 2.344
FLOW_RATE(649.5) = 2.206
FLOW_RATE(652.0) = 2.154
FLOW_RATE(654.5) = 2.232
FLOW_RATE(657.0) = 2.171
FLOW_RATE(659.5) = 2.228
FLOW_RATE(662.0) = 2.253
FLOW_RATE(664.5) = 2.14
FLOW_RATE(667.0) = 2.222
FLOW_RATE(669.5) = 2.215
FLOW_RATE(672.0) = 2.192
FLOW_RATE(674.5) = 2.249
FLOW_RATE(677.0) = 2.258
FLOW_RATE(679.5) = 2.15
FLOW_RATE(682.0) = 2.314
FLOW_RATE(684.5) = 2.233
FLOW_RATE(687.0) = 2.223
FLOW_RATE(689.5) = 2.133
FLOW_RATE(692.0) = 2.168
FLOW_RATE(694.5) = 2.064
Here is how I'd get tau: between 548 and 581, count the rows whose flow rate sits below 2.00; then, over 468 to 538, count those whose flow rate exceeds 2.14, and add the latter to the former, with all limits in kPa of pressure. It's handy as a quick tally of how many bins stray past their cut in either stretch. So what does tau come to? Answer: 15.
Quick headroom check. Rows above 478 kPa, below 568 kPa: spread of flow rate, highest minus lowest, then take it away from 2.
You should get 1.51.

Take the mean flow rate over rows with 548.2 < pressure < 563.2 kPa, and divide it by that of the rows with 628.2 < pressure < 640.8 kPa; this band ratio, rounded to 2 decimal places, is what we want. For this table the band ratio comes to 0.93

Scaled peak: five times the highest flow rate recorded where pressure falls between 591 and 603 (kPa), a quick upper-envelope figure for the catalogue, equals 9.9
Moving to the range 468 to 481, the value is 11.0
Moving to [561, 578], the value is 11.0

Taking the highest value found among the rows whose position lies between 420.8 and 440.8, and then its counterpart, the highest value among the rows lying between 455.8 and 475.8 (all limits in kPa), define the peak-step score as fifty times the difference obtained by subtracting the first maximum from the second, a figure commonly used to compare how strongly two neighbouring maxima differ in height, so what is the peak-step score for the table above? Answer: 11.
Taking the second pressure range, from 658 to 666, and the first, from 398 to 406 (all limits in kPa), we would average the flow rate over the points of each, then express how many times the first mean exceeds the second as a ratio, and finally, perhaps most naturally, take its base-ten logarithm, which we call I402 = -0.07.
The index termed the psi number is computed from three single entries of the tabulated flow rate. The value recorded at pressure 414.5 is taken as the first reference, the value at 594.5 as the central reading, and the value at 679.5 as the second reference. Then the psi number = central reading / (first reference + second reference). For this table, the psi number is 0.476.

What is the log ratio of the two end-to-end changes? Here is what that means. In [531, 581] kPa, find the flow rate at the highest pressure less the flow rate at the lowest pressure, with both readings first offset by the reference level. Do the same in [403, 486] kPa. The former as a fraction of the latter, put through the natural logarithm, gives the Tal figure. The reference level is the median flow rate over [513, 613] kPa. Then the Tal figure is -2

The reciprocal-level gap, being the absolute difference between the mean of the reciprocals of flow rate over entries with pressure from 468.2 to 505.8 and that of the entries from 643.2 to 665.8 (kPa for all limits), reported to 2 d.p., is 0.00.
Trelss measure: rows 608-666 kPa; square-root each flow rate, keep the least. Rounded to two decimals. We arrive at 1.21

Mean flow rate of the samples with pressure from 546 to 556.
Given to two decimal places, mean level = 2.04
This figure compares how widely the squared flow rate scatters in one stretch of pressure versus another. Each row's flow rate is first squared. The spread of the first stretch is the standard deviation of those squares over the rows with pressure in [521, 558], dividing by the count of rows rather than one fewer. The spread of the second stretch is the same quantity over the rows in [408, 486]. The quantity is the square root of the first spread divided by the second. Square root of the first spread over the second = 0.7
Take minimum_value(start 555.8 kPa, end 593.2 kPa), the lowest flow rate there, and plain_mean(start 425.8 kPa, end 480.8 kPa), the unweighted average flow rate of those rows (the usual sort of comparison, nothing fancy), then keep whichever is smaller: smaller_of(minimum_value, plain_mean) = 1.97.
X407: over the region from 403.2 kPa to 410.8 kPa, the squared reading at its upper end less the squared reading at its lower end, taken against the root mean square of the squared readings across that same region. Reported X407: 0.08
